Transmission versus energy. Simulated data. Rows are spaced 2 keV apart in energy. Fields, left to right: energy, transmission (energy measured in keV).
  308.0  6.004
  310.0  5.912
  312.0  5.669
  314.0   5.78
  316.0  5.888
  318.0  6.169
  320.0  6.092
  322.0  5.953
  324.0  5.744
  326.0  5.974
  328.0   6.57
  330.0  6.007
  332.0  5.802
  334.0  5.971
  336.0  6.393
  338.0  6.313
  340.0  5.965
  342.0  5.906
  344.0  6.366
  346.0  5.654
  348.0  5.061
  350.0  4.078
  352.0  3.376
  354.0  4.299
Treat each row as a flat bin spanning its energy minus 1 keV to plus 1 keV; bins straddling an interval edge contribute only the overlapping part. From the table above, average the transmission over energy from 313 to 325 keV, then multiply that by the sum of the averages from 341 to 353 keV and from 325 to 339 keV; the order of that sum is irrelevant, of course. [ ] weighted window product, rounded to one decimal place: 66.6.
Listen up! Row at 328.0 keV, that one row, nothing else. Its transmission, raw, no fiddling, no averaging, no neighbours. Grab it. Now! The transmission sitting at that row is 6.57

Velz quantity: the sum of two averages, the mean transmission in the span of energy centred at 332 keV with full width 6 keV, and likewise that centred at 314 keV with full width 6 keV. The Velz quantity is 11.7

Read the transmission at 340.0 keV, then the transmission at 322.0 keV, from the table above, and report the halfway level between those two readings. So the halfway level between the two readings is 5.96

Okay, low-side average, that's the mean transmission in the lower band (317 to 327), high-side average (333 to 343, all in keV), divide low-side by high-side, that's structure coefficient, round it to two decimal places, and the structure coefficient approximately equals 0.98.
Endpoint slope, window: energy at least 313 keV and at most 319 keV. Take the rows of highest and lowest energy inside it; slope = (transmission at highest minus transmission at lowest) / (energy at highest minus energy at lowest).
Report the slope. 0.10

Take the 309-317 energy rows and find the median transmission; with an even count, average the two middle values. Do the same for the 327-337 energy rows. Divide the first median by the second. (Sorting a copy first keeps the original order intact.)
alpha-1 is 0.97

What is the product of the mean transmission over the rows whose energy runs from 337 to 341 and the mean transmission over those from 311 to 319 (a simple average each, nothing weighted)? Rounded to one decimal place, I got 36.1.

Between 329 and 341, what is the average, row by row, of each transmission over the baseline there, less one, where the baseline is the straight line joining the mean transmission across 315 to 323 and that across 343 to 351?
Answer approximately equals 0.084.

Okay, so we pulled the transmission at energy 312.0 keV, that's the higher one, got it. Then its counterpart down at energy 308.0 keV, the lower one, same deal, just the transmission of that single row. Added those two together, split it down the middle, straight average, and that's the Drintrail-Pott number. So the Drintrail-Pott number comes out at 5.84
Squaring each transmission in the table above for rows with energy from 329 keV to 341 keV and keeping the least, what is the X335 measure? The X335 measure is 33.7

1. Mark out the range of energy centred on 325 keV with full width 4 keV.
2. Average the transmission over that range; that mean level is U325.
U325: 5.86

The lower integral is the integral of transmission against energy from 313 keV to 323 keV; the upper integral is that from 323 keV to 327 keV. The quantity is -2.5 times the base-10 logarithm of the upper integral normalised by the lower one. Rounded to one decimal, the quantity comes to 1.0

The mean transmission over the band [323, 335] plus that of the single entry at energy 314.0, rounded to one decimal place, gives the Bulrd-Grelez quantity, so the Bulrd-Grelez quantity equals 11.8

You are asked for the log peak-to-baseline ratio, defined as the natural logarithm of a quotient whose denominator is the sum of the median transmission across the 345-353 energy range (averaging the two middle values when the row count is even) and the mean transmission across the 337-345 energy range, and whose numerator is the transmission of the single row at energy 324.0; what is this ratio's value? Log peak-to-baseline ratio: -0.62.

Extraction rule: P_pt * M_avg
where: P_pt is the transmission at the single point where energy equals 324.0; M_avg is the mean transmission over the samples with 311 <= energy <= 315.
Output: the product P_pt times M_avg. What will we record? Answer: 33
